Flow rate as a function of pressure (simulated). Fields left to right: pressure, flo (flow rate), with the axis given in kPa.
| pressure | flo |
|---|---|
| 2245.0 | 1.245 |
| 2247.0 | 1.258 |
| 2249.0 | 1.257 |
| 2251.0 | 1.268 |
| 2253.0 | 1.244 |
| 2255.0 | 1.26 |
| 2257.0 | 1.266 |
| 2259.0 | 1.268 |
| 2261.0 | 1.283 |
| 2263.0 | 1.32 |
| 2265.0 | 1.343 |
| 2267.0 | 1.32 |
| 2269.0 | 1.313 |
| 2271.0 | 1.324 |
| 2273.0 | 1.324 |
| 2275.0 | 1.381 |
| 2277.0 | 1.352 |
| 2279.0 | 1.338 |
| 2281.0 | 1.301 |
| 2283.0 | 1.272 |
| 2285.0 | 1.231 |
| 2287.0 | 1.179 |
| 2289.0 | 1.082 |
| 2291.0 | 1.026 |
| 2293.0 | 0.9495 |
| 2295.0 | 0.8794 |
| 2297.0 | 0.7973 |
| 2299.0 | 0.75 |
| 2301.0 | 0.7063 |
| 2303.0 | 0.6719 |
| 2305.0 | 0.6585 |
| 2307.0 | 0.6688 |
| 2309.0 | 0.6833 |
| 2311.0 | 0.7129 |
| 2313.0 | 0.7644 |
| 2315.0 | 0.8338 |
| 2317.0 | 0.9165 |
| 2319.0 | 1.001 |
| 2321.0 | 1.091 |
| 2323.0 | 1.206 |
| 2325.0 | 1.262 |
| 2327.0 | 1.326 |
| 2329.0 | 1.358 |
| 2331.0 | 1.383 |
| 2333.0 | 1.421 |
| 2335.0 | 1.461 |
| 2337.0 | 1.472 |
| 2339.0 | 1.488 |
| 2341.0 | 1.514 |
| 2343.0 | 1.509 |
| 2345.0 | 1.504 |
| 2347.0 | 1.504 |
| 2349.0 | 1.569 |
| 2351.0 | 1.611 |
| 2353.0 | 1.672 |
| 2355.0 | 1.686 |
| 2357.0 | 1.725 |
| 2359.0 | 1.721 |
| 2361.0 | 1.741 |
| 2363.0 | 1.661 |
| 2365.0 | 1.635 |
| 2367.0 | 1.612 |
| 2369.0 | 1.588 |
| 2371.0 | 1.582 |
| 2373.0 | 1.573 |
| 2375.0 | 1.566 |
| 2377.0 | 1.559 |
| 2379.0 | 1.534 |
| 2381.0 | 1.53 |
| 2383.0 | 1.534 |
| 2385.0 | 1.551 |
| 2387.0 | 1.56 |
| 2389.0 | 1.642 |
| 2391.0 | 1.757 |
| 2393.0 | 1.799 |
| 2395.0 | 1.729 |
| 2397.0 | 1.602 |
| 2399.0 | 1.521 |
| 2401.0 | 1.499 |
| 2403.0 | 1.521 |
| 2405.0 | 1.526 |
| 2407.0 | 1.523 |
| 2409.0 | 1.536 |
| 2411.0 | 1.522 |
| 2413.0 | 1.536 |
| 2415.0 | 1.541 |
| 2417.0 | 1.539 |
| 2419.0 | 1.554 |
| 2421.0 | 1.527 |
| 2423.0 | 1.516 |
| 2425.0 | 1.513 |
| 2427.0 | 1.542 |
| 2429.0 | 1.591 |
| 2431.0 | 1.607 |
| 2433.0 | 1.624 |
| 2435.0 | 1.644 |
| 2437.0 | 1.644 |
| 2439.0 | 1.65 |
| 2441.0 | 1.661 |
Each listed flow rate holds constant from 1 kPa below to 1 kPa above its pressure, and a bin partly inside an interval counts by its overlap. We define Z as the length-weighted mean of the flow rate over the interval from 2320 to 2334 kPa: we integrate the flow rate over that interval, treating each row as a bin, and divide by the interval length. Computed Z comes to 1.29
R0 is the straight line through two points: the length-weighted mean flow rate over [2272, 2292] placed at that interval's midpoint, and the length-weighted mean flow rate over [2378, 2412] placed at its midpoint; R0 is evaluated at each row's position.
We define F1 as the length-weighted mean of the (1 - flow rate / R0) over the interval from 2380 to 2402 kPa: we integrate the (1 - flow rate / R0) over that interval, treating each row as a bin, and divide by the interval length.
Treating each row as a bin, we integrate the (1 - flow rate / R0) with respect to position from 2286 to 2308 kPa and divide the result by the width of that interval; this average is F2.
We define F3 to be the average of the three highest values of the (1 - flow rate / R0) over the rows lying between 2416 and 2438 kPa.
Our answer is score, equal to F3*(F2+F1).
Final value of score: 0.027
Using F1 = -0.03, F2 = 0.34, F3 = 0.09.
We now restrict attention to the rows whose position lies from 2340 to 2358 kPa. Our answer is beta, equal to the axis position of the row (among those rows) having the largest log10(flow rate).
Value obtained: 2357.0 kPa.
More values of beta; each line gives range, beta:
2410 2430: 2429.0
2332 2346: 2341.0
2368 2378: 2369.0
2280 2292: 2281.0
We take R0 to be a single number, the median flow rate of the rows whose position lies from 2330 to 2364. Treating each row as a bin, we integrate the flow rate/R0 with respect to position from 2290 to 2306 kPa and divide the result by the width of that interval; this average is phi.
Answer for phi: 0.53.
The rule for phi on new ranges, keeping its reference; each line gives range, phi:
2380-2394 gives 1.07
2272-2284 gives 0.88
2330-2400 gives 1.05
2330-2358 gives 1.02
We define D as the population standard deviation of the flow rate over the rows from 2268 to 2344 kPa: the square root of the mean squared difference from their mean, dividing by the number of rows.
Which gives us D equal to 0.285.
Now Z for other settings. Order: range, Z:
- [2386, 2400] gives 1.66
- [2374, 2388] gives 1.55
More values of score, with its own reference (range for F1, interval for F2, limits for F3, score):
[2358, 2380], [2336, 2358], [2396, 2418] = -0.010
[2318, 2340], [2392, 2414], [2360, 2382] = 0.000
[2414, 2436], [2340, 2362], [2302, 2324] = -0.023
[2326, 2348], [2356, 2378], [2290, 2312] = -0.058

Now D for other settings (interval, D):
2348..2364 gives 0.055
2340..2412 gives 0.083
